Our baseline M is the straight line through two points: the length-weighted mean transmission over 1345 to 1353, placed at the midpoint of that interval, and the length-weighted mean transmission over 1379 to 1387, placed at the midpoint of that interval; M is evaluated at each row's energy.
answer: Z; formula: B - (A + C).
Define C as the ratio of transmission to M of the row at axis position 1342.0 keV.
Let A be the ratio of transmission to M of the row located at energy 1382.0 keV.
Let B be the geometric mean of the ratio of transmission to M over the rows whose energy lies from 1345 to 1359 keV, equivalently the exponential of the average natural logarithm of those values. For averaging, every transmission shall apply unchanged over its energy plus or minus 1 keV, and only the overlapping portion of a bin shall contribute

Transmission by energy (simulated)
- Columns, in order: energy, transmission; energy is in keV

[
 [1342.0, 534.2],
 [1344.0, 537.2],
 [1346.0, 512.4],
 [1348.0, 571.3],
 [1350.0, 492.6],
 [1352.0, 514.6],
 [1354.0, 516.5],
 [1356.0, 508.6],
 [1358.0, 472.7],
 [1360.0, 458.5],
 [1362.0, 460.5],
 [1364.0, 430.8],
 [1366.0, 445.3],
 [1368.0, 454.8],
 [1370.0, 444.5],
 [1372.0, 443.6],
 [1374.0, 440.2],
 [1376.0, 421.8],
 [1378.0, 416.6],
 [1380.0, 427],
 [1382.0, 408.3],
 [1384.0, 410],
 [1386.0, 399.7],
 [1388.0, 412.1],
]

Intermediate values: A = 0.985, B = 1.00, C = 0.979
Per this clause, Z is -0.97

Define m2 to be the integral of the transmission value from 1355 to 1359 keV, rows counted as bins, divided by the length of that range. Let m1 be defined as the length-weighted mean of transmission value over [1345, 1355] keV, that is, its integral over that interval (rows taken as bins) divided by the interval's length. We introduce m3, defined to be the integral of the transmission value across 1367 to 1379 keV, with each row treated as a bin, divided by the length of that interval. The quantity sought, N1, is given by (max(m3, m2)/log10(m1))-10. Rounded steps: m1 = 521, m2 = 491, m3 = 437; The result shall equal 171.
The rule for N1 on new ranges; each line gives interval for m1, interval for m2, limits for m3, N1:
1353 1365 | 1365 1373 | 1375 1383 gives 157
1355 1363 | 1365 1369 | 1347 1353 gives 187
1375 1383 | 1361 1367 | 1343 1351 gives 192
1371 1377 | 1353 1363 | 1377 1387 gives 173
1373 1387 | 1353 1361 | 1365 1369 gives 177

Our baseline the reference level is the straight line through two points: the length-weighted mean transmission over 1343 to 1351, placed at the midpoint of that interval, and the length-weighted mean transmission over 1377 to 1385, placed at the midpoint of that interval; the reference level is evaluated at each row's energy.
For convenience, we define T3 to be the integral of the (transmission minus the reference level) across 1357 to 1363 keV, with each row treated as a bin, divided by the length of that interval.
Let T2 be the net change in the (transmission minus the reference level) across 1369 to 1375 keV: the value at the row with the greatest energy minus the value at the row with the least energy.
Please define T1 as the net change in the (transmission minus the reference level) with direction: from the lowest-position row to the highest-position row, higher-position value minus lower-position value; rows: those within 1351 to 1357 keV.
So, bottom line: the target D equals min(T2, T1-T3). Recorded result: 9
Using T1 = 7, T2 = 9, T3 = -21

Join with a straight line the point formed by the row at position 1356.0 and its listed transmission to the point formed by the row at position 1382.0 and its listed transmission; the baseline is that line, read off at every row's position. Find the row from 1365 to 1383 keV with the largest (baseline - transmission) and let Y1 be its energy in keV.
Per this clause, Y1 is 1366.0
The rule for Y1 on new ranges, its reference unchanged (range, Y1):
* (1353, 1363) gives 1360.0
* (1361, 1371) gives 1364.0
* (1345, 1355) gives 1350.0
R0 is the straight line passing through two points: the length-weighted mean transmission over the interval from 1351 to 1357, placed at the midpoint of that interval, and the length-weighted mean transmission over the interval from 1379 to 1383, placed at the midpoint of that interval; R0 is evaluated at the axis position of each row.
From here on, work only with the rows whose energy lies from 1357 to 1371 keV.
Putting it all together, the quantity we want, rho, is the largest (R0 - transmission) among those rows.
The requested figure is 47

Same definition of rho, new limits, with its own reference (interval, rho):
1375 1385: 14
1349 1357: 35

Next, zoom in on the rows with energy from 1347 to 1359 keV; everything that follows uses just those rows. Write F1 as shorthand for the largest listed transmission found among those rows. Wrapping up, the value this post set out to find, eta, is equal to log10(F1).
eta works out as 2.76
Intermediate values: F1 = 571.3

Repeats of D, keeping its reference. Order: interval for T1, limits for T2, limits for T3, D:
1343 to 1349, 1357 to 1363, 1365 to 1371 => 1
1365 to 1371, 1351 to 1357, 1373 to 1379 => 7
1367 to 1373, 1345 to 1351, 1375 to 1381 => -7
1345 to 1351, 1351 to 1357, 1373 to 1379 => -1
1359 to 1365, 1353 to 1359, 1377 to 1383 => -31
